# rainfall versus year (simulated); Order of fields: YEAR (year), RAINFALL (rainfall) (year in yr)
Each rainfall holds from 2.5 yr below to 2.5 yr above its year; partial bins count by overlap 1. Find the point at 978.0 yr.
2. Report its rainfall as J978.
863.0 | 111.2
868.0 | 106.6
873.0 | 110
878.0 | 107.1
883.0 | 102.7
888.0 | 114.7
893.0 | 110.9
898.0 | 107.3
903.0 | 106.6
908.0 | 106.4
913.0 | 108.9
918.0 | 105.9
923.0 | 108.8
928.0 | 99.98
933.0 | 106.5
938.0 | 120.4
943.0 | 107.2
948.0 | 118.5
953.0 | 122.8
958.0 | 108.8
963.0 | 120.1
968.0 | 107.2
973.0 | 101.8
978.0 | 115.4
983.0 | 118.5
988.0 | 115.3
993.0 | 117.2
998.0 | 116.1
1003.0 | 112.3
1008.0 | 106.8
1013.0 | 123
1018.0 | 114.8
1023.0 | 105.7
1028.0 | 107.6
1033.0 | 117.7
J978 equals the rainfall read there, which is 115.4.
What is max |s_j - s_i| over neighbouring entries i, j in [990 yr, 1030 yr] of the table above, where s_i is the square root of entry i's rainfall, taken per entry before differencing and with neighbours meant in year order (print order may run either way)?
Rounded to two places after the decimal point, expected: 0.76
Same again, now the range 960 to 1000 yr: 0.65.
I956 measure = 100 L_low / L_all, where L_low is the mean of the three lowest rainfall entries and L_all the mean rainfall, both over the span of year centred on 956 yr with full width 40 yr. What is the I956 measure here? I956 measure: 93.0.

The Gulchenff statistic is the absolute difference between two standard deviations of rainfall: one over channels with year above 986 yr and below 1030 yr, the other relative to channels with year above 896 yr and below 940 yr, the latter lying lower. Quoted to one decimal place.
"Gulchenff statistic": 0.3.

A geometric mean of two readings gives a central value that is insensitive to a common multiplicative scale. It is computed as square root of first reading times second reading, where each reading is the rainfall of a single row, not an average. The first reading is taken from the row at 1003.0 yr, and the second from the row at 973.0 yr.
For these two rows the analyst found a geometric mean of 107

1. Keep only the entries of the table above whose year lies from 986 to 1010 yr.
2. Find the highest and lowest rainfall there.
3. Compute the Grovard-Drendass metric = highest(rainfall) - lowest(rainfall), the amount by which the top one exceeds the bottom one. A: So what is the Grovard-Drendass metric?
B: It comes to 10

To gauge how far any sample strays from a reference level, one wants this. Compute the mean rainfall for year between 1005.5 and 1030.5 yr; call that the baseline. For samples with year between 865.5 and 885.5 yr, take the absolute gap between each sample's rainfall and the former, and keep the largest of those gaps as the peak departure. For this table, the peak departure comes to 8.9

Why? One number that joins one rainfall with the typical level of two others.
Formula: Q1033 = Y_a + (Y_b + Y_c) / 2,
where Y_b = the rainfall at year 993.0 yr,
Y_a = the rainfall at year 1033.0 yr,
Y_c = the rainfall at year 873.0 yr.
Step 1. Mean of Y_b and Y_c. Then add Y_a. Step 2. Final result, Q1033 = 231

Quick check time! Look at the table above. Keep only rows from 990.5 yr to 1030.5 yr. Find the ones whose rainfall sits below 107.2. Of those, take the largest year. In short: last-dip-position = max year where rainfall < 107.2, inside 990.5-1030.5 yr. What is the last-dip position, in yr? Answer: 1023.0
